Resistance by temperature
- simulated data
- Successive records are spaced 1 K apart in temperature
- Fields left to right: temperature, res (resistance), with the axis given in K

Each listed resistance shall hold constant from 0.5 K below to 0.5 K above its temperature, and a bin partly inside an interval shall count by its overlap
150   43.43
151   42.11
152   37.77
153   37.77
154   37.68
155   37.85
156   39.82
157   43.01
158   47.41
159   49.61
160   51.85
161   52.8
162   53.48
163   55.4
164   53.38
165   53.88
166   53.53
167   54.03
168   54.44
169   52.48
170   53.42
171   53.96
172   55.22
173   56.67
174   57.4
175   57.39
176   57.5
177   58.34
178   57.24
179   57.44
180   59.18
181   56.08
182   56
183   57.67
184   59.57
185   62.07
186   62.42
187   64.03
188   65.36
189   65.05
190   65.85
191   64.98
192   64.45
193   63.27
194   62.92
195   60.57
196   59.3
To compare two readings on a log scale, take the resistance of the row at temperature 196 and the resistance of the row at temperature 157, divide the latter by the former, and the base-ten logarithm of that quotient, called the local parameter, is -0.14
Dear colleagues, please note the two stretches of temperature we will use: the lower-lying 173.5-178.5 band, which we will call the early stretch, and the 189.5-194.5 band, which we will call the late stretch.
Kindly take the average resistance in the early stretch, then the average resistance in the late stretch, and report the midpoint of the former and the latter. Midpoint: 61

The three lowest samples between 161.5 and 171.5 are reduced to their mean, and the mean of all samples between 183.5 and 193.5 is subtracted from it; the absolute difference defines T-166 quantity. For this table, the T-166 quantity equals 10.6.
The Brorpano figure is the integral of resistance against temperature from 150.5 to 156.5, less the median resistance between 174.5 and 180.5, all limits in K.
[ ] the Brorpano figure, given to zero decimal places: 176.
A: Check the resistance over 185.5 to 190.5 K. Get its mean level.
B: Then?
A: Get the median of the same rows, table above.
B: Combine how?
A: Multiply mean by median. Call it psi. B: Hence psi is 4198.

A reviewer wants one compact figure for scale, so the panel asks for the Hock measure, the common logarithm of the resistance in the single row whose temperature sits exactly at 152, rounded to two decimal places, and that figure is 1.58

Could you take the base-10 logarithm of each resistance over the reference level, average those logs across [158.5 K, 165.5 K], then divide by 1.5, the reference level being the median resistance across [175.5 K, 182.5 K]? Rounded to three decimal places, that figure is -0.024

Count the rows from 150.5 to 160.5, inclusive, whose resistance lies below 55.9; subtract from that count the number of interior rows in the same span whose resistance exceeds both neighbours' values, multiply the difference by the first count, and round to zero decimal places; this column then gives 100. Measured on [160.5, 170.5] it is 70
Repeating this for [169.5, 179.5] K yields 3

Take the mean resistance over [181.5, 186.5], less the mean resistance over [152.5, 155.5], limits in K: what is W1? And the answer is 22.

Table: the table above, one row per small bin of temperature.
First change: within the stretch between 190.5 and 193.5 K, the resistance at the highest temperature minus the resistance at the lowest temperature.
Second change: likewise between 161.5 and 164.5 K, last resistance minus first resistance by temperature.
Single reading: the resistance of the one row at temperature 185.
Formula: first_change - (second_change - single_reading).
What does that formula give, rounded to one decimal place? 60.5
